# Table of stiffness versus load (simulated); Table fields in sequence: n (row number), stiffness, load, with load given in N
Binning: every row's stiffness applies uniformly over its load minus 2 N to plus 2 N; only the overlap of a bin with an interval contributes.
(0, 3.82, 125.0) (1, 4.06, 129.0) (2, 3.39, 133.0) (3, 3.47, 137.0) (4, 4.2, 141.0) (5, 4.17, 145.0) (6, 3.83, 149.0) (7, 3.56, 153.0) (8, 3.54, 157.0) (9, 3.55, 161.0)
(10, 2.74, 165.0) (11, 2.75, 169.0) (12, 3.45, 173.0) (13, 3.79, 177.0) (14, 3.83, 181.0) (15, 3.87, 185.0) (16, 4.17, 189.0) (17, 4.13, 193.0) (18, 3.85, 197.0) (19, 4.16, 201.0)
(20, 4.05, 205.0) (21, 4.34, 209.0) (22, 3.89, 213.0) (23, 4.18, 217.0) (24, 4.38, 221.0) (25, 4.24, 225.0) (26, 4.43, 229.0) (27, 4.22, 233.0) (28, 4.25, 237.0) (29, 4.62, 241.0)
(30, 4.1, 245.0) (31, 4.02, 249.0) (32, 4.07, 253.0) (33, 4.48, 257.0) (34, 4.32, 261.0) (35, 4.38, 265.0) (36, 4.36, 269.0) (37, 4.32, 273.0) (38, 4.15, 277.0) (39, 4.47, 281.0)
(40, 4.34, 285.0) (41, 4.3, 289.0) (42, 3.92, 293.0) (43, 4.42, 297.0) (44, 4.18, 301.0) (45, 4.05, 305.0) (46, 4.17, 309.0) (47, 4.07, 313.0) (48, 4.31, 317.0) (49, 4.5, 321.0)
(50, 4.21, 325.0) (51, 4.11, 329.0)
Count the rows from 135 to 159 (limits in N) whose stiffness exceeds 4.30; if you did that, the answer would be 0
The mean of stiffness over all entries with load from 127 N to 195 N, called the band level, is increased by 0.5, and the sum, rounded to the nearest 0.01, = 4.18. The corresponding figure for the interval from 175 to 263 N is 4.65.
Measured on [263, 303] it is 4.78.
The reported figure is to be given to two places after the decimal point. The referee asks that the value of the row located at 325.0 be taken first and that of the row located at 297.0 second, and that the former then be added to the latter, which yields 8.63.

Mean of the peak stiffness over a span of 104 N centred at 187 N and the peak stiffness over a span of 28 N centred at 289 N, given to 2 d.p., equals 4.45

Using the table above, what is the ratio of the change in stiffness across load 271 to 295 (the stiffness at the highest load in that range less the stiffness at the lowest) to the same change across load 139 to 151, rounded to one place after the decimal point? 1.1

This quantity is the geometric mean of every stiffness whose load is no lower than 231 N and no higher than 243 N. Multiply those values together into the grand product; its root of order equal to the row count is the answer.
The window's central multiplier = 4.36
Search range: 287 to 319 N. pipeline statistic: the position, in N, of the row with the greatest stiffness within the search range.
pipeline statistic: 297.0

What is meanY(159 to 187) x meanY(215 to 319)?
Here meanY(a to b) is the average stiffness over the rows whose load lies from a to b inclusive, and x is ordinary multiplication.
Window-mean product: 14.6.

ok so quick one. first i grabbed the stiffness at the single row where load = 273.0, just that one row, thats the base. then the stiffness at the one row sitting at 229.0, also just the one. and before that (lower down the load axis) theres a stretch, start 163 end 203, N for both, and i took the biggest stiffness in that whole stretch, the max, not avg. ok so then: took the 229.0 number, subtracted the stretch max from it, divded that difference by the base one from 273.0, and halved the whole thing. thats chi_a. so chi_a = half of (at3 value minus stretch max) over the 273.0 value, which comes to 0.030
